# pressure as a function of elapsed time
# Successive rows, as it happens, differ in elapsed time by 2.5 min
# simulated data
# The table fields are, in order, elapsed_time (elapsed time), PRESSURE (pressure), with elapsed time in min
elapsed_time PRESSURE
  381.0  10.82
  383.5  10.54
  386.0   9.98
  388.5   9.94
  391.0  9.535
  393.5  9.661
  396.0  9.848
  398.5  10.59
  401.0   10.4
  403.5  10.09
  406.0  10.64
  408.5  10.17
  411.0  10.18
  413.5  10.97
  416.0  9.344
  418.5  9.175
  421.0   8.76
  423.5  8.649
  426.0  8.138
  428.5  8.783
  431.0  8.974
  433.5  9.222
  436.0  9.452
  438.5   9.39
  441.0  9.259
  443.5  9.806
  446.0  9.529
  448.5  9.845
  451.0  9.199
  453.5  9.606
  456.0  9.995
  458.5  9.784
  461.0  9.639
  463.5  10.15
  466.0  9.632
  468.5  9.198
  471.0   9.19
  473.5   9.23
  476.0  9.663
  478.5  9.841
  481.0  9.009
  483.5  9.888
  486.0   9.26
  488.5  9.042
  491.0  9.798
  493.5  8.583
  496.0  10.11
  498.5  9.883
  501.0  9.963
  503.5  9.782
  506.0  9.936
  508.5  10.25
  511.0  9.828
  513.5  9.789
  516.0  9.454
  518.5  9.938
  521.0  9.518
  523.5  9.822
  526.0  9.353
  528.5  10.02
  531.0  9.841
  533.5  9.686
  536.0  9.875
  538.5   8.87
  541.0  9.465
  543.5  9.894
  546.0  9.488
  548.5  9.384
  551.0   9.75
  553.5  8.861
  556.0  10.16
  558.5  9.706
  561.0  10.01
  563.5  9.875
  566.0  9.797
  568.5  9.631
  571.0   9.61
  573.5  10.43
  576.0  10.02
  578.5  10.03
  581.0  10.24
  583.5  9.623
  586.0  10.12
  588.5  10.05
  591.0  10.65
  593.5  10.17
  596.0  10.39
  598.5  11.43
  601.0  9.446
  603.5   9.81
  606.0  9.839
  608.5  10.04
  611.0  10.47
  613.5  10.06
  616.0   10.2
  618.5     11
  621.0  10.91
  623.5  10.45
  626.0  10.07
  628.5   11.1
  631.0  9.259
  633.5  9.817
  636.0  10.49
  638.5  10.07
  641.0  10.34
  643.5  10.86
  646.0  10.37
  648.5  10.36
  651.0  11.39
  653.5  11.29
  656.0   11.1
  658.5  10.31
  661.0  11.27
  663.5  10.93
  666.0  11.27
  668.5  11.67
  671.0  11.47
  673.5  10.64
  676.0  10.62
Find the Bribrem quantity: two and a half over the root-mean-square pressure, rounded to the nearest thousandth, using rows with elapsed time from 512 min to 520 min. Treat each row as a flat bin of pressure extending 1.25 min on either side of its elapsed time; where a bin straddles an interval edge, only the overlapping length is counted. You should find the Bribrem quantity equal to 0.257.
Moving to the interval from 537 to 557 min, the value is 0.263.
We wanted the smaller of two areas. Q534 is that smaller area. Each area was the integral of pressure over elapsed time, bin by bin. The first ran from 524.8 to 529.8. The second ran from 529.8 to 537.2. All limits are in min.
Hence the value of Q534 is 48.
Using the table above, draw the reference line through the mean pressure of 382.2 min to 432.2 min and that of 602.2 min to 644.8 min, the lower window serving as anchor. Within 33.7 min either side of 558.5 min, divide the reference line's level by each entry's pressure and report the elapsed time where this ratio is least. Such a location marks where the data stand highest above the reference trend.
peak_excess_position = 591.0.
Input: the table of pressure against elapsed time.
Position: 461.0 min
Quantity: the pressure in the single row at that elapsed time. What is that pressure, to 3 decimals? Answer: 9.639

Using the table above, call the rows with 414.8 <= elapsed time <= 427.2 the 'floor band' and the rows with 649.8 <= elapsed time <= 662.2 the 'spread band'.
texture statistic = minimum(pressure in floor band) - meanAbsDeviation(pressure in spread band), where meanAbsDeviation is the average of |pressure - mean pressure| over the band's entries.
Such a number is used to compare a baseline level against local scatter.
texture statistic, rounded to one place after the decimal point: 7.8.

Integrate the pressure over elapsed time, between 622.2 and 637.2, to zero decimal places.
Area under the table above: 153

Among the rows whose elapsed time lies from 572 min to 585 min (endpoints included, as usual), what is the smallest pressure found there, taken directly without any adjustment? 9.623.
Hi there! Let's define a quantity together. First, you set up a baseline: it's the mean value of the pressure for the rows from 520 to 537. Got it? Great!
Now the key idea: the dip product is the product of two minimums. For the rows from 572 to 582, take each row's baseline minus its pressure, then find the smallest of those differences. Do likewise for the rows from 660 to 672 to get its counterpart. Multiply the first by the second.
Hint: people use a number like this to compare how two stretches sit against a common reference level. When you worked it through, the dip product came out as 1.4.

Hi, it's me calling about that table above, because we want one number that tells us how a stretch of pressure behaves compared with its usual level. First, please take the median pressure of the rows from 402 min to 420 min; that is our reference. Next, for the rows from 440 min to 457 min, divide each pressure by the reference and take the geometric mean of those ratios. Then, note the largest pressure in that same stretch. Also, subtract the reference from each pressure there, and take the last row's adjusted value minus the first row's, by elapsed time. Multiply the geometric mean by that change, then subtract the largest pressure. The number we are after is -9.3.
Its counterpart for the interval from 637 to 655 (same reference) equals -10.1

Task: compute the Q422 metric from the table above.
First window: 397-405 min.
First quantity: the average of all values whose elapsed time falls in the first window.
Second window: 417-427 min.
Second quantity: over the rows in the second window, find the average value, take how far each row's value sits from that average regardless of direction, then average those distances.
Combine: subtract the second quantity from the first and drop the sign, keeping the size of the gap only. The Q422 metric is 10.07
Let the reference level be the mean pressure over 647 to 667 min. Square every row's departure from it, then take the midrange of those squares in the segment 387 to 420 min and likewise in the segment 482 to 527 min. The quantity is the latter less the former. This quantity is 1.5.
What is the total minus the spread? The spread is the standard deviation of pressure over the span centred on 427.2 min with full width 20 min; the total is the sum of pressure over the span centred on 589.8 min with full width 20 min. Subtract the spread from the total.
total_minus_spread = 82.3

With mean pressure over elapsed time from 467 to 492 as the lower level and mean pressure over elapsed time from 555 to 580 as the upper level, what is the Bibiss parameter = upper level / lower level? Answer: 1.05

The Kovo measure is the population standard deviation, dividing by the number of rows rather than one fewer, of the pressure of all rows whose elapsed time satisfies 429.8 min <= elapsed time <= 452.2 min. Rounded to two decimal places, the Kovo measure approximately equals 0.27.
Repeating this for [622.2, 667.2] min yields 0.57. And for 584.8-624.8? 0.48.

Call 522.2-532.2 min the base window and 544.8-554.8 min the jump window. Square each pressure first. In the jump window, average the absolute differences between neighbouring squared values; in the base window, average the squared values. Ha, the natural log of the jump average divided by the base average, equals -2.42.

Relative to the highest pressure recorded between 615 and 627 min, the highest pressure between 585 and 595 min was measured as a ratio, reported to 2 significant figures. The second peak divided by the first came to 0.97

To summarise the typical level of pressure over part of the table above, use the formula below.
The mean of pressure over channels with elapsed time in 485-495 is 9.2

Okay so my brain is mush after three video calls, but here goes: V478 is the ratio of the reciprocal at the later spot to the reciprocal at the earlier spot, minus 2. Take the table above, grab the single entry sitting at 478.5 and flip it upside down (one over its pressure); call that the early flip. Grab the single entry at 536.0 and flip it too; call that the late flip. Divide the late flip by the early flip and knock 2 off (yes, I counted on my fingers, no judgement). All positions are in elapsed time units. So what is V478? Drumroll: -1.00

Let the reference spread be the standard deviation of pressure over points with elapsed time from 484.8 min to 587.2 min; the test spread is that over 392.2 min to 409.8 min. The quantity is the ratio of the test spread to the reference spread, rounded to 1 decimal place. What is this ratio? 0.9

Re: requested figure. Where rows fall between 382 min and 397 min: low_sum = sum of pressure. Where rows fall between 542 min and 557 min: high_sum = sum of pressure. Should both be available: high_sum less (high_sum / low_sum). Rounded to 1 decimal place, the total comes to 56.6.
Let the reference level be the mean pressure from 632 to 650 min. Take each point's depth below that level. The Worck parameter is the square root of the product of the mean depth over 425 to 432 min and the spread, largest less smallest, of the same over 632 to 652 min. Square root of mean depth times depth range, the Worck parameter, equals 1.63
